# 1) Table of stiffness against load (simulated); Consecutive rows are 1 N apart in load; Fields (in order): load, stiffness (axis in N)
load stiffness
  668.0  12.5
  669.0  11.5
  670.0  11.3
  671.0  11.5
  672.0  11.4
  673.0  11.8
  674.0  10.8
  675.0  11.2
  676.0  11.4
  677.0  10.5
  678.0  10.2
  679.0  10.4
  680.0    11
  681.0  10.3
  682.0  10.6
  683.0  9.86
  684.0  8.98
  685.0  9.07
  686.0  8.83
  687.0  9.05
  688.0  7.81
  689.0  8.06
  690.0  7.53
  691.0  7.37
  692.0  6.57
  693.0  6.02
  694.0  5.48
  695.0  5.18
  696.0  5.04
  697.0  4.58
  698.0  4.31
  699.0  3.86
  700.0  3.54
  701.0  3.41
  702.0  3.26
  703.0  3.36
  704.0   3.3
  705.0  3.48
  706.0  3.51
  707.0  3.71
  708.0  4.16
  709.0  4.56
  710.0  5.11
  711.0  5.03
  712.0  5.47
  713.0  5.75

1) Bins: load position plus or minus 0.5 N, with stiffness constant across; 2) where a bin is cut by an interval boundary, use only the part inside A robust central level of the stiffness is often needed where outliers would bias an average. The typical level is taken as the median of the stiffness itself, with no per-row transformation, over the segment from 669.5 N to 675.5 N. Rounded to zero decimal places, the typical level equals 11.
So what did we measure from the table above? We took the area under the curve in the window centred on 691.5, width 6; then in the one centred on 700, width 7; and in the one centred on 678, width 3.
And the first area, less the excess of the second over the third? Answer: 46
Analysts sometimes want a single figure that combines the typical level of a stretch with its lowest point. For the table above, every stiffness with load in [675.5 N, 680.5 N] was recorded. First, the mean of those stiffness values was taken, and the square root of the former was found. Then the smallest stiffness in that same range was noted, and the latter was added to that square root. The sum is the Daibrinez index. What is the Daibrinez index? 13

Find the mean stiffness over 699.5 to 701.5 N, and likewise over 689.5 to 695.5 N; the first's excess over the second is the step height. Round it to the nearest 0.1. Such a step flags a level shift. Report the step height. -2.9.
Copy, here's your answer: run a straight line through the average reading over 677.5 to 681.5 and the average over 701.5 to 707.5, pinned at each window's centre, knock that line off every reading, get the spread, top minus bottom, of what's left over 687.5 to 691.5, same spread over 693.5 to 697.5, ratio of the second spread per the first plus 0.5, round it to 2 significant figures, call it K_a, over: 0.84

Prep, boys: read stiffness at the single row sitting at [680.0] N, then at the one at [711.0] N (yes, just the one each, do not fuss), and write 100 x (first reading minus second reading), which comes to 597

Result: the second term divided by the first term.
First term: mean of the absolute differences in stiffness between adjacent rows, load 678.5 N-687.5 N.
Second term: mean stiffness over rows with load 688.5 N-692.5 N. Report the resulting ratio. 16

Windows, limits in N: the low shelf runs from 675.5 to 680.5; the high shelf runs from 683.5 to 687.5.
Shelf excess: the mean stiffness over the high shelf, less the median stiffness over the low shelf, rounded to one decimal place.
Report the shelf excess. -1.5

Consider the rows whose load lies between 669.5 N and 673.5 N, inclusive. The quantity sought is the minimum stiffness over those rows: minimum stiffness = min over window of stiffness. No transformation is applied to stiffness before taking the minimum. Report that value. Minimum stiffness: 11.3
